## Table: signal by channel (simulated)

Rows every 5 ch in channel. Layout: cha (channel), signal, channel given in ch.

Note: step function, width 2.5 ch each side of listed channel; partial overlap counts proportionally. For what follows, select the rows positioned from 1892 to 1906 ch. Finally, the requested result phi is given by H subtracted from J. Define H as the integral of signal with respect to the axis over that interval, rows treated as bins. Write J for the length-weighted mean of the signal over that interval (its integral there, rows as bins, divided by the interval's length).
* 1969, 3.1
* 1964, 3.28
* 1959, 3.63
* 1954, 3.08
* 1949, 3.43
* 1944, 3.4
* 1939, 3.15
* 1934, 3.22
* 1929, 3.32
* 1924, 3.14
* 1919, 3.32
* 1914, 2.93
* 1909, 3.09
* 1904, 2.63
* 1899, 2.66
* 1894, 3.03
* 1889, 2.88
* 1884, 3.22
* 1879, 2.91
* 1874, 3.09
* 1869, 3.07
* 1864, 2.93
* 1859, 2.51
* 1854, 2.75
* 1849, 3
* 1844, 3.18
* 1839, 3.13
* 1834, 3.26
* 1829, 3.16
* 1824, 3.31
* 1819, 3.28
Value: -36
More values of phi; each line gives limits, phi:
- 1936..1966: -96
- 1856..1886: -85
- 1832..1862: -86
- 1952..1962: -30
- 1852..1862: -24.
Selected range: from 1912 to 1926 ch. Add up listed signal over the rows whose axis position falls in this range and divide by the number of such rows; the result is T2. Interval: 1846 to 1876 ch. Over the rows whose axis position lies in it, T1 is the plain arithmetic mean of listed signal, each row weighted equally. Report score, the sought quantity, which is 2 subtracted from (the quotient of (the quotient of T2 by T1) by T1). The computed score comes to -1.63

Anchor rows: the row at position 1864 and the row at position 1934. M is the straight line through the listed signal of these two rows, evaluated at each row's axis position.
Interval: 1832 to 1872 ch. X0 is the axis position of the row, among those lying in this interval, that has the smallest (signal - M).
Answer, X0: 1859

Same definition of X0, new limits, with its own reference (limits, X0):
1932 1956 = 1954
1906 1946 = 1914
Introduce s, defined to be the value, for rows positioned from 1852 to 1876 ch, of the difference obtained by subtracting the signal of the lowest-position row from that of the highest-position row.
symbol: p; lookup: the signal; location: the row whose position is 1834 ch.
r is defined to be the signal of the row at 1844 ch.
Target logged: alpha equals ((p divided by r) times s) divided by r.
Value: 0.110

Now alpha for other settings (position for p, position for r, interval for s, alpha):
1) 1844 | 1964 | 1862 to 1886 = 0.086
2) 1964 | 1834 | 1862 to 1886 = 0.090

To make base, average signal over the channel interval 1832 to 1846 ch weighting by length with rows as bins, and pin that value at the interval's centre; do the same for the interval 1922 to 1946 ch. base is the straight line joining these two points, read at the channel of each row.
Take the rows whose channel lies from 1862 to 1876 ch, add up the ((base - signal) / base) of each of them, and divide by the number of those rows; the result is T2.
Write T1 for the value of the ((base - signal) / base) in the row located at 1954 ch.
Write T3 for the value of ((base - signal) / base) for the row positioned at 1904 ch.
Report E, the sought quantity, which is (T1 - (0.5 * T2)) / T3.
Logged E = 0.1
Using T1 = 0.054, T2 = 0.055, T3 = 0.18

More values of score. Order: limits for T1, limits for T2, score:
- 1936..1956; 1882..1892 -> -1.71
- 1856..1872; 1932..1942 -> -1.60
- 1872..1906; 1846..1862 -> -1.68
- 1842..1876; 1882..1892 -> -1.65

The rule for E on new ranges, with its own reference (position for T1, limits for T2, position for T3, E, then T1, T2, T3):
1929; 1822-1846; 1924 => -0.7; -0.024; -0.007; 0.03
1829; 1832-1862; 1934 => -3.6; 0.007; 0.069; 0.01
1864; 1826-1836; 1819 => -2.7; 0.085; -0.008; -0.03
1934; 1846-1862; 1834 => 2.6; 0.008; 0.139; -0.02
